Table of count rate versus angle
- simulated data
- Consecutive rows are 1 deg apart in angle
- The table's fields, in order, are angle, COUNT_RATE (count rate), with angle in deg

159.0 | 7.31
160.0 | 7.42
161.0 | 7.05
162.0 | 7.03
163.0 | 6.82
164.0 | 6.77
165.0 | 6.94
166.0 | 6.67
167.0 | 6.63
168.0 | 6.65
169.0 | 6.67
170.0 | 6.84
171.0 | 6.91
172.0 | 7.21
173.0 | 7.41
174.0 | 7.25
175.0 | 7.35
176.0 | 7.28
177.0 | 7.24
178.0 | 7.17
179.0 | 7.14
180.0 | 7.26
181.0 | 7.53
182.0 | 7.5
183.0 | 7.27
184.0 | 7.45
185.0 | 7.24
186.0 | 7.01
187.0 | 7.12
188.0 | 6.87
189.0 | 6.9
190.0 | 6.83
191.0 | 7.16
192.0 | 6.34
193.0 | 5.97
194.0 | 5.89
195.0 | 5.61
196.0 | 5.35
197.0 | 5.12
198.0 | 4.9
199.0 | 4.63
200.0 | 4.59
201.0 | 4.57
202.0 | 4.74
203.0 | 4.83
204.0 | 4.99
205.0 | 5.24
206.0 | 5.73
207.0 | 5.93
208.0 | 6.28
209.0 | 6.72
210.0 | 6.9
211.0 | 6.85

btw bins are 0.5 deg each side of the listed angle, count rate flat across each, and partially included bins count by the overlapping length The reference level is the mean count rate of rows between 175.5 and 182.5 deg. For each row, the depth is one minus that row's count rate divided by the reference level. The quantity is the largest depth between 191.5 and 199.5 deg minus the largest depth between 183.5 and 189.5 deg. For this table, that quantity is 0.31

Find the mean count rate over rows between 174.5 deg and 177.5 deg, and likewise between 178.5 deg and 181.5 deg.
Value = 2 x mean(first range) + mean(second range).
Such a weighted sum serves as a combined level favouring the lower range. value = 21.9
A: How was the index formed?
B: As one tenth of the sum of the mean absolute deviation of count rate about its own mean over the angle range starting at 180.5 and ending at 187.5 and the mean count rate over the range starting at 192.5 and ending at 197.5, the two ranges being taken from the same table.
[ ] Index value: 0.58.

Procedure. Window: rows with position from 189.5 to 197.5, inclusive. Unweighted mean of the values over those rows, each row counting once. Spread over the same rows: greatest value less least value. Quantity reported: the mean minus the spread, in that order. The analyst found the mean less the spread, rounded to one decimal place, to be 4.0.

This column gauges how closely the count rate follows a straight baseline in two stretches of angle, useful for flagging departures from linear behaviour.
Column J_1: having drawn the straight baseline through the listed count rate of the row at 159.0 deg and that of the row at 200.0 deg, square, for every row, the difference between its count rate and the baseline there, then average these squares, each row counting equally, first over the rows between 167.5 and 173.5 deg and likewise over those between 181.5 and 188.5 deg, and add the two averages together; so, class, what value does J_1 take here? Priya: 3.0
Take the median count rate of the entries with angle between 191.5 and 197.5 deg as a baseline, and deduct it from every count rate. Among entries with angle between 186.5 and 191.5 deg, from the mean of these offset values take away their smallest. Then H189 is 0.15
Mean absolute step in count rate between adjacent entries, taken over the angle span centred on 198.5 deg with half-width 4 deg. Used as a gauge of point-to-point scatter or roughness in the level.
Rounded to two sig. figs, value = 0.17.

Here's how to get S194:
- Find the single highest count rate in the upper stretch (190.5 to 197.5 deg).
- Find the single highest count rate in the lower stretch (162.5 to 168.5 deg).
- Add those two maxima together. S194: 14.1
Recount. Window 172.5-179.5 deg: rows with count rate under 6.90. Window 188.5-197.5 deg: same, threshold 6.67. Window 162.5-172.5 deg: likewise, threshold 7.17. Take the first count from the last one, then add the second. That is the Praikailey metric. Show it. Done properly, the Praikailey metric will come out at 15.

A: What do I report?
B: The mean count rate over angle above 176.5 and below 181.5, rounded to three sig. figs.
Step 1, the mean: 7.27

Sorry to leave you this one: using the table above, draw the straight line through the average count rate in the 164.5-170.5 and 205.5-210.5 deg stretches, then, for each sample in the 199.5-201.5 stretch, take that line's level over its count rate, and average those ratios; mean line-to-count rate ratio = 1.40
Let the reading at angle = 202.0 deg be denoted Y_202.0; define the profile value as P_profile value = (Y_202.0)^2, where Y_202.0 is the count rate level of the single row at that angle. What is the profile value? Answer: 22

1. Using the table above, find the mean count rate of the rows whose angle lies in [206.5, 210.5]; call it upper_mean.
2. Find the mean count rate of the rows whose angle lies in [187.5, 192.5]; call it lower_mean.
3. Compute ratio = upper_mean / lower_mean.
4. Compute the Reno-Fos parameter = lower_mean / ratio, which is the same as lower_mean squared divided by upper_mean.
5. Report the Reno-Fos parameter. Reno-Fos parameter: 7.2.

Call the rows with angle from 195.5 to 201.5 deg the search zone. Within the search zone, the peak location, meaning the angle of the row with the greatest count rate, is 196.0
